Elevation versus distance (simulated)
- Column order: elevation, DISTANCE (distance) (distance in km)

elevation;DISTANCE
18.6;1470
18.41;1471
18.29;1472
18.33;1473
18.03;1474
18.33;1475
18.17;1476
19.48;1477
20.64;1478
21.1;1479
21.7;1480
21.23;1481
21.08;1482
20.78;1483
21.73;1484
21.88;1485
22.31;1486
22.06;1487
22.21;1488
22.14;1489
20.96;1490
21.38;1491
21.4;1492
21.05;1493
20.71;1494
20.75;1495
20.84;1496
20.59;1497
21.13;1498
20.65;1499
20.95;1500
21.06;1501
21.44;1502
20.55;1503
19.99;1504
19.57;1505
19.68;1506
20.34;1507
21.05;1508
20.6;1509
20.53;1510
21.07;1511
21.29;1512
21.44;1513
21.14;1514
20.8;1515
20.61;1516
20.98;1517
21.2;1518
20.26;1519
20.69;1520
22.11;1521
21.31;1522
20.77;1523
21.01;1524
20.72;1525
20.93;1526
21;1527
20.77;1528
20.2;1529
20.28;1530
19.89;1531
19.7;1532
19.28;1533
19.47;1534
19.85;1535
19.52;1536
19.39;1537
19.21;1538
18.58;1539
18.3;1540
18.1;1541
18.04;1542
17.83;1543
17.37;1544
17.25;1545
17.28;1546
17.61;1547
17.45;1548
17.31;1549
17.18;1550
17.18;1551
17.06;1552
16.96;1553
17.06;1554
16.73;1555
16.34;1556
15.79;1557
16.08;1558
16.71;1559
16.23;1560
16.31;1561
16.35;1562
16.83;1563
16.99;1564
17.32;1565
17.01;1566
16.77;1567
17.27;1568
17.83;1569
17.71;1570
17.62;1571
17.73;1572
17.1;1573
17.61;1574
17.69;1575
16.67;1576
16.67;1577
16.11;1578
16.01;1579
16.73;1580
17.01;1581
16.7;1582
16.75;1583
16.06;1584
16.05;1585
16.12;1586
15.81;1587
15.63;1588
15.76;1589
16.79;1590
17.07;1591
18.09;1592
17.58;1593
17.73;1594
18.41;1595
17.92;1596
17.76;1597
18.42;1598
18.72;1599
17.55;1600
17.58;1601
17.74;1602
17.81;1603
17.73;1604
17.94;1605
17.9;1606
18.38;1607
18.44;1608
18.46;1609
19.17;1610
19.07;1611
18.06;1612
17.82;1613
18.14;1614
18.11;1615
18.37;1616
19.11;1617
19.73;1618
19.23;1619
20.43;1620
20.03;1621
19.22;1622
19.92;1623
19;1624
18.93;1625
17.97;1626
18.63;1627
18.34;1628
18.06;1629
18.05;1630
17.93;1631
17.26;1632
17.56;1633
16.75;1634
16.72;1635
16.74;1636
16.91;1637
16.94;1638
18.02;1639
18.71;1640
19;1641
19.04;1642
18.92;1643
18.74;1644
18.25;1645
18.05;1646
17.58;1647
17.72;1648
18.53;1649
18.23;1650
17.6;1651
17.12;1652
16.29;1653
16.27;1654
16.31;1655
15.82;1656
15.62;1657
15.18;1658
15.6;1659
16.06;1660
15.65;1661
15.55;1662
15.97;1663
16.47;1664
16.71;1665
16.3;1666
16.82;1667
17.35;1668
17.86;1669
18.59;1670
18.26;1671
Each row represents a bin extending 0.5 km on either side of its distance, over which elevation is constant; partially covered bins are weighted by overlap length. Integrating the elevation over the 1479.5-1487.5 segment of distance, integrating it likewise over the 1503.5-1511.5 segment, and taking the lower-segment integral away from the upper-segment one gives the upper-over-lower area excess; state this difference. -10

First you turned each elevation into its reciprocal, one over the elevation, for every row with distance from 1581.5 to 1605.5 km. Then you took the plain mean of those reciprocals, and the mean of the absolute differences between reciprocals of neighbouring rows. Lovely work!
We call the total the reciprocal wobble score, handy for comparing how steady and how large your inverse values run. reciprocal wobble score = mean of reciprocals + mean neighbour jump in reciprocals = 0.0594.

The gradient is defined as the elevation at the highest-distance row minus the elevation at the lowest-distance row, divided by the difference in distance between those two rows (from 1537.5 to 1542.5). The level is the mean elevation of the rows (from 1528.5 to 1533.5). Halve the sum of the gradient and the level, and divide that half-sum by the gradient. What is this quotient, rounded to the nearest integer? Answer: -33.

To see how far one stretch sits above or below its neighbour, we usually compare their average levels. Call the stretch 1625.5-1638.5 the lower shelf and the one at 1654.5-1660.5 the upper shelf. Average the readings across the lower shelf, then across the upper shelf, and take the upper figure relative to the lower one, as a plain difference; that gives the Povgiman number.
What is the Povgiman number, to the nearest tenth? -1.8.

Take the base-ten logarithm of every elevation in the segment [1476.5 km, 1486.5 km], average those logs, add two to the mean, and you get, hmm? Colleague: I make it 3.33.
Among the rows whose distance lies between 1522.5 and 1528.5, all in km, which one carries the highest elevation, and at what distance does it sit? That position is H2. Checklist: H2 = 1524 km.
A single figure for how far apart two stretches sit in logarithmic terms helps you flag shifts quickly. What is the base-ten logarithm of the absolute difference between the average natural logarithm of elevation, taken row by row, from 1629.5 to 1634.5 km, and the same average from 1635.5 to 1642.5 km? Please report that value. -1.67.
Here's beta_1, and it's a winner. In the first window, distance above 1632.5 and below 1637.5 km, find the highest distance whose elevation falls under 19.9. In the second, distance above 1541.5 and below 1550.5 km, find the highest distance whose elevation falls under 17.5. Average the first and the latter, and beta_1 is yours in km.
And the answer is 1593.5 km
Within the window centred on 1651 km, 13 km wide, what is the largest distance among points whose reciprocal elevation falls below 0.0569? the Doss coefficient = 1651 km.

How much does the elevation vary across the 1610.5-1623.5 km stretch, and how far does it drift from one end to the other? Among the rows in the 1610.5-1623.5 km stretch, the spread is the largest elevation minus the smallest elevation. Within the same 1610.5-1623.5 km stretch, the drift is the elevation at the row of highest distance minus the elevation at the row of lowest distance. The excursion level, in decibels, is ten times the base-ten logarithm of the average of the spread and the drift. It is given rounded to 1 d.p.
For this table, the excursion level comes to 2.4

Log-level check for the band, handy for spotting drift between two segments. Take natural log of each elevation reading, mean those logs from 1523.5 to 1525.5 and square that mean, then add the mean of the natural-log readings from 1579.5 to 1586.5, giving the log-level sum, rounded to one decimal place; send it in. 12.0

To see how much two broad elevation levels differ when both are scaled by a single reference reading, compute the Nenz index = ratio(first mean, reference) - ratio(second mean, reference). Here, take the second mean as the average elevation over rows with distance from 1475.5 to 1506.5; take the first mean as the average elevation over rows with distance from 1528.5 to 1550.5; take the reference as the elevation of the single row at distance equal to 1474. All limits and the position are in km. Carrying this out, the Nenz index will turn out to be -0.13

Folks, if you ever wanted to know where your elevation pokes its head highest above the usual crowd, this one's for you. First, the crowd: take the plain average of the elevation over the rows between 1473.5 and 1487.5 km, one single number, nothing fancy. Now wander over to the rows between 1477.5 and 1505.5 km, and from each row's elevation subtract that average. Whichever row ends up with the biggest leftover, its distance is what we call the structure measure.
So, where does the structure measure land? 1486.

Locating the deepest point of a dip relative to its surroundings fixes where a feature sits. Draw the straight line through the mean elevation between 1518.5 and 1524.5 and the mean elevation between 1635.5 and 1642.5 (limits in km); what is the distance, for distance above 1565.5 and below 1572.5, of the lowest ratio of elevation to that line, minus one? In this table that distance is 1567 km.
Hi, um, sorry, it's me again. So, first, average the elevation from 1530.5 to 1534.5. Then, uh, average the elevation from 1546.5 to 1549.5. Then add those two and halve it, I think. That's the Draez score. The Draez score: 18.5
